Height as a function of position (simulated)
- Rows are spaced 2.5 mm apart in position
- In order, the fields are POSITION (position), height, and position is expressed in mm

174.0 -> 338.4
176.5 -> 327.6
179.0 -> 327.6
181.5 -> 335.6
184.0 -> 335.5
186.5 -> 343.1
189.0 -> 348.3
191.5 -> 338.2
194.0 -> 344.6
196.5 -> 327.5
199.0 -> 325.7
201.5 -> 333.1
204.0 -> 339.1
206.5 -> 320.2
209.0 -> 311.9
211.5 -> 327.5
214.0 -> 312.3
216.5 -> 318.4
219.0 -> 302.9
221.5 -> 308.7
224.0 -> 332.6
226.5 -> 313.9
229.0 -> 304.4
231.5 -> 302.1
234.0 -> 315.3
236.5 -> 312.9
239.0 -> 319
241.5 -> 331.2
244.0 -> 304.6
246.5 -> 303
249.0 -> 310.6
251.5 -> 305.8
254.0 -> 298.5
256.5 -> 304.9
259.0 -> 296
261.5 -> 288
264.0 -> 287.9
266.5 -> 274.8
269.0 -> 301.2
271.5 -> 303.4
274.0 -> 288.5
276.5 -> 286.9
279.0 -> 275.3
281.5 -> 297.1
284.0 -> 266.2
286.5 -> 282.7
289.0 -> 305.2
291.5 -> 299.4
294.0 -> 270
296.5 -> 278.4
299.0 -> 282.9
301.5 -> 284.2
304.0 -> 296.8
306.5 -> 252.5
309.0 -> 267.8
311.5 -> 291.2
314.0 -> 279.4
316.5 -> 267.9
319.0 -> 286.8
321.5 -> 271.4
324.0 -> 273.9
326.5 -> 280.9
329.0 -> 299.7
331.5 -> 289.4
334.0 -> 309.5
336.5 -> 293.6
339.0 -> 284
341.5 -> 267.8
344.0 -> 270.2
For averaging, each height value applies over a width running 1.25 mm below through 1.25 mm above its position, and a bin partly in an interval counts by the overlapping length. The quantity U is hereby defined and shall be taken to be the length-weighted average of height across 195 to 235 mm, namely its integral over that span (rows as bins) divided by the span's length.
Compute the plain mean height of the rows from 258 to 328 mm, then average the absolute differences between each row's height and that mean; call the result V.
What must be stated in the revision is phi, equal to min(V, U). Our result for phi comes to 10.3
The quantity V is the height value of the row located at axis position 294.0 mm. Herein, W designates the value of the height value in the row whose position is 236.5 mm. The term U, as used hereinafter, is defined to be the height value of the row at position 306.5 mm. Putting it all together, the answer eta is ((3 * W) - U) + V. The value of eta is 956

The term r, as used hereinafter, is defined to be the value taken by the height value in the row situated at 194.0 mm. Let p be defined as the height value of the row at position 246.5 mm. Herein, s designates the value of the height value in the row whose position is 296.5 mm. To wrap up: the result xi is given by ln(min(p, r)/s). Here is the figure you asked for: 0.08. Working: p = 303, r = 344.6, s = 278.4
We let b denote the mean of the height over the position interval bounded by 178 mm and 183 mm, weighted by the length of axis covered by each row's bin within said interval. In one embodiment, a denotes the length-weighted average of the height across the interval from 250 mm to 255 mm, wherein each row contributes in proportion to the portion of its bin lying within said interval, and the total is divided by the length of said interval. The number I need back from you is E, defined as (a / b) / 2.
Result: 0.46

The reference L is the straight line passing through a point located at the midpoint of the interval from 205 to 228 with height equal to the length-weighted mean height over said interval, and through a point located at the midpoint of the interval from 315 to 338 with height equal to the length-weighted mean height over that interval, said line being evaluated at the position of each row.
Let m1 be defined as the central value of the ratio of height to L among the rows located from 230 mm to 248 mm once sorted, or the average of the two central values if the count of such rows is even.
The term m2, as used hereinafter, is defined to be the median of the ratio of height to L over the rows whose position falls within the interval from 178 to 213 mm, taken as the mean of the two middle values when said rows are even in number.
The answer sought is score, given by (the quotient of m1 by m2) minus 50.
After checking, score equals -49.02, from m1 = 1.01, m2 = 1.03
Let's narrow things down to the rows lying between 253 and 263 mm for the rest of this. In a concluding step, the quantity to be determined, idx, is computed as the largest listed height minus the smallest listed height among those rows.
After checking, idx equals 17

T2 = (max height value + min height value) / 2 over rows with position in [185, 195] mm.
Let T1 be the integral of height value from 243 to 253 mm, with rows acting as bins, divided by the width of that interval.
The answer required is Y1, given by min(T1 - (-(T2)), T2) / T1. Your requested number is 1.12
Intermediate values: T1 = 306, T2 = 343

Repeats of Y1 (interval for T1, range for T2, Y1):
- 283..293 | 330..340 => 1.03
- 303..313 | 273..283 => 1.03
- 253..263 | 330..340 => 1.00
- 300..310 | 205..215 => 1.16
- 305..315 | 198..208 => 1.21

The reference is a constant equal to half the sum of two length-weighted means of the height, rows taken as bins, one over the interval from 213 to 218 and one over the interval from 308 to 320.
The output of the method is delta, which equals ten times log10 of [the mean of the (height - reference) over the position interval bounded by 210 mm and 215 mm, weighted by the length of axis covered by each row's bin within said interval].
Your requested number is 13.6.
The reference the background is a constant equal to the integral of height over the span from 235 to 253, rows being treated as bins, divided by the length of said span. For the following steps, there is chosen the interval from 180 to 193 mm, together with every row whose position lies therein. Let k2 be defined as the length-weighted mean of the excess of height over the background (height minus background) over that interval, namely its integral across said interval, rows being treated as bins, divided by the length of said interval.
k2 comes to 28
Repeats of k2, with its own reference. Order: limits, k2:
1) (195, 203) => 17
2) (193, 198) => 23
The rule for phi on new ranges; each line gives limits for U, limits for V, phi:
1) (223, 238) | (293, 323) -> 9.6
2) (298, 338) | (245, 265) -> 6.7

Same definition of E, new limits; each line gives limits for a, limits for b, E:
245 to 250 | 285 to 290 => 0.52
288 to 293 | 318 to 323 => 0.54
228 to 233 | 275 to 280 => 0.54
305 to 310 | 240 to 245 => 0.41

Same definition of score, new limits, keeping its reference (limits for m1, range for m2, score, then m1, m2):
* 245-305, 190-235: -49.04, 0.97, 1.01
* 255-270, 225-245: -49.04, 0.96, 1.00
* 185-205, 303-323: -48.90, 1.05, 0.96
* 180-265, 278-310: -48.94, 1.01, 0.95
